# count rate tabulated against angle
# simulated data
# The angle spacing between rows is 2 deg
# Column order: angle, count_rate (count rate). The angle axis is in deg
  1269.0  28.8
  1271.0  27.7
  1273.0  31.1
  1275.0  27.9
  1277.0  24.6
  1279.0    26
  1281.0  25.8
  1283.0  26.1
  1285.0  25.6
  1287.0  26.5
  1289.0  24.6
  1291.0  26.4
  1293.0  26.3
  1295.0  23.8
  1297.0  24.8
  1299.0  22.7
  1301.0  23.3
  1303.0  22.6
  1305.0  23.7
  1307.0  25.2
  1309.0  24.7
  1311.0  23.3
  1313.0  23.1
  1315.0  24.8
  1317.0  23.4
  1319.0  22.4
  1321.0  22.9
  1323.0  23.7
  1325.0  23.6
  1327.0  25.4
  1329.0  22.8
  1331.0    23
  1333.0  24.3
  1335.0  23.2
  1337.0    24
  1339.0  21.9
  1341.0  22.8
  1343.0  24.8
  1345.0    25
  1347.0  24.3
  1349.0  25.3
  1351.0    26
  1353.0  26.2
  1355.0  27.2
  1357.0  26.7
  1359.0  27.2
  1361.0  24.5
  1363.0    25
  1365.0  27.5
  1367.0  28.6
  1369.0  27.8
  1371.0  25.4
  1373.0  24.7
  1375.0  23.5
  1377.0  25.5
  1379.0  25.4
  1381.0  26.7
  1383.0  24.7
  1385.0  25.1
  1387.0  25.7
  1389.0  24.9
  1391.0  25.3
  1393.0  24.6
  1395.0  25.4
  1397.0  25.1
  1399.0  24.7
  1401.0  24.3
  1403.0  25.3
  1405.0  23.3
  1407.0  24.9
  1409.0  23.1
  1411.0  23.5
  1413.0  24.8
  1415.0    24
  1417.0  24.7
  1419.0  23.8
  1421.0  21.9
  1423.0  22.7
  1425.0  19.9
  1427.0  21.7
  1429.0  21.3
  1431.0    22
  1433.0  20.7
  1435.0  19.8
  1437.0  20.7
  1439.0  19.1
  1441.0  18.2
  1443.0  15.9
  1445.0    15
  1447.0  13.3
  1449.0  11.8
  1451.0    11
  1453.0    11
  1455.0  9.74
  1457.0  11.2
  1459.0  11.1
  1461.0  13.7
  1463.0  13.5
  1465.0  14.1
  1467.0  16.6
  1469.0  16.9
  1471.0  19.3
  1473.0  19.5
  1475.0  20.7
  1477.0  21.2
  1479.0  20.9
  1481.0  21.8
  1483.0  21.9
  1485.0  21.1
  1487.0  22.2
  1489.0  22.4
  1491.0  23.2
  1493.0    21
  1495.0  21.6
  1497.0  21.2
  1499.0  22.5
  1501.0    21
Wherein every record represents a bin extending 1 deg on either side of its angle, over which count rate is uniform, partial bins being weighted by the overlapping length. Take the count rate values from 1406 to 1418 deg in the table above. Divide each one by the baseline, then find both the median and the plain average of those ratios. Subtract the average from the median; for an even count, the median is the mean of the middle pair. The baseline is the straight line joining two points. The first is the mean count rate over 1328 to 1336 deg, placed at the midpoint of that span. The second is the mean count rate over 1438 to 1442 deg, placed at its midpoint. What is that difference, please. 0.011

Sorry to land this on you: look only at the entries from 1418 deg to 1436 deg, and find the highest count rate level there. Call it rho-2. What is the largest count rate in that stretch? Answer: 23.8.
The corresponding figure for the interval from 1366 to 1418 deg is 28.6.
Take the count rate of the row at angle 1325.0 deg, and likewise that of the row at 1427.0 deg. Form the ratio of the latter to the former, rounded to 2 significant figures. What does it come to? 0.92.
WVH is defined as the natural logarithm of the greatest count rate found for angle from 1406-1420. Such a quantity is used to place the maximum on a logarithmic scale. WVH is 3.21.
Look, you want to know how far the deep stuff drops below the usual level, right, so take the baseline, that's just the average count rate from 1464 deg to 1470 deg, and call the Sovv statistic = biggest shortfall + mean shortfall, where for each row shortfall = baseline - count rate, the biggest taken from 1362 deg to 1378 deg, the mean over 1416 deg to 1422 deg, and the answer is -15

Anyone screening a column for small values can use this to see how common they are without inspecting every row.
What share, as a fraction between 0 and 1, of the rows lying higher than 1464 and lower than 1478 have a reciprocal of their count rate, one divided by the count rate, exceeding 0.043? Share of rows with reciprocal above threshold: 1.0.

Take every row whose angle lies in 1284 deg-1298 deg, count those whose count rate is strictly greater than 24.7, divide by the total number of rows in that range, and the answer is 0.71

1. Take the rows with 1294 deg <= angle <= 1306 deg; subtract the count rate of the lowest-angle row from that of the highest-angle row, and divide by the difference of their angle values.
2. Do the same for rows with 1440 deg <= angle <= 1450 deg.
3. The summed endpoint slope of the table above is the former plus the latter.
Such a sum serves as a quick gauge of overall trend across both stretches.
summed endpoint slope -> -0.81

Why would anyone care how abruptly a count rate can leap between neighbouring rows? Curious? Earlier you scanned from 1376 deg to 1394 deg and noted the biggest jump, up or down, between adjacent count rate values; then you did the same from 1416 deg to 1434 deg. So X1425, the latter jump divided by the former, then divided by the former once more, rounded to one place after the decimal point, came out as 0.7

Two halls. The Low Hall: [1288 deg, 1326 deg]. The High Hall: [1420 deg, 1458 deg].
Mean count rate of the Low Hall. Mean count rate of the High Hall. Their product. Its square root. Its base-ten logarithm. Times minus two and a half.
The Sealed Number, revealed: -3.27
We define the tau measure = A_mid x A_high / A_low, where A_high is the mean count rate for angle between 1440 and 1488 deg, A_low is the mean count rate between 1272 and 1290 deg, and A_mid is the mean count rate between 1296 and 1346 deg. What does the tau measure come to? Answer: 15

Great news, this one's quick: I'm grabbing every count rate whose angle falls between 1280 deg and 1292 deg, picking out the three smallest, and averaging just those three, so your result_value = 25.3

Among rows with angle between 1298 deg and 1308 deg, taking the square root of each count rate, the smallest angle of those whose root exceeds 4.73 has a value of 1299.0 deg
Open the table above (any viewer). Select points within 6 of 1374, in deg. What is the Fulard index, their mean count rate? 25.4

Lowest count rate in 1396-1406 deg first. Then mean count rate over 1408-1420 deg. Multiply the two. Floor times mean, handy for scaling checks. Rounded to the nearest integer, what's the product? 559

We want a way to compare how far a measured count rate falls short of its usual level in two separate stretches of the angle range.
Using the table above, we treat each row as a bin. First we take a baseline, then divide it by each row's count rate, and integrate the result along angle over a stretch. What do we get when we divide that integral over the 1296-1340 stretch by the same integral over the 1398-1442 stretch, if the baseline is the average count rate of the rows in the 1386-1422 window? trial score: 0.9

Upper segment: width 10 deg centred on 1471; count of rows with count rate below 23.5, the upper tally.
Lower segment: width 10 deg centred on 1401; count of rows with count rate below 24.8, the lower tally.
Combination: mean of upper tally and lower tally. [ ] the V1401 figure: 4.0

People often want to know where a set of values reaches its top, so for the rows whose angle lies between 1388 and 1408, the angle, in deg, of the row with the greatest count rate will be 1395.0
